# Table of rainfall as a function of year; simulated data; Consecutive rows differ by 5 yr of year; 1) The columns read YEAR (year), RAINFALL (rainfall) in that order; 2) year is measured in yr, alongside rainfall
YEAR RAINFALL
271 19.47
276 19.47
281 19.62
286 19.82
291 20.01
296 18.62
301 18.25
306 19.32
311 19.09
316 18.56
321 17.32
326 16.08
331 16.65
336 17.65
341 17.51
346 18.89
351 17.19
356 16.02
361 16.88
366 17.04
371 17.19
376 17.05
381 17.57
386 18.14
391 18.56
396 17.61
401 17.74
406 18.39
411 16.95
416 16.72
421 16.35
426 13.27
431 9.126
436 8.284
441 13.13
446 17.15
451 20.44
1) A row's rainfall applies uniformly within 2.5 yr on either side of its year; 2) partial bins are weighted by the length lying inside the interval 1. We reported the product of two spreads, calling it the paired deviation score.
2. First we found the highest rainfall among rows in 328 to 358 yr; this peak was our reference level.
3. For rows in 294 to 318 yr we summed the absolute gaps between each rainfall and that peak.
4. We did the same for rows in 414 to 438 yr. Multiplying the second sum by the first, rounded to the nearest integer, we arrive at 57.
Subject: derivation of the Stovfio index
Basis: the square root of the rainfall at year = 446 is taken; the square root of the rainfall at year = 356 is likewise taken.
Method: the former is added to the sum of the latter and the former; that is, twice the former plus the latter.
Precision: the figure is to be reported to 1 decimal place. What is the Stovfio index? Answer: 12.3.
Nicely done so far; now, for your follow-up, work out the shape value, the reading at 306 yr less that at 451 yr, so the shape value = -1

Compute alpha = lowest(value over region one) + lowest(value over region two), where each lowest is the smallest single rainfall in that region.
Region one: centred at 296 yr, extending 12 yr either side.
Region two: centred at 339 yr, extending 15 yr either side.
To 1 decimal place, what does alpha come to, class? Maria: 34.3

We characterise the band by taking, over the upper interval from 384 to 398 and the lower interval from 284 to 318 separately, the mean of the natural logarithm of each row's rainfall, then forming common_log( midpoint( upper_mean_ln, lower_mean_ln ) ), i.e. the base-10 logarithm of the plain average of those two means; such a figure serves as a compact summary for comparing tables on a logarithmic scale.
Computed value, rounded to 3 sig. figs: 0.466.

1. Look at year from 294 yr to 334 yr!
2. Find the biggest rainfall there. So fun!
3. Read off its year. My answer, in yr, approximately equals 306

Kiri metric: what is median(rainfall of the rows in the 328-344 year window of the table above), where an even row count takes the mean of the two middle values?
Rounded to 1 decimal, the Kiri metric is 17.5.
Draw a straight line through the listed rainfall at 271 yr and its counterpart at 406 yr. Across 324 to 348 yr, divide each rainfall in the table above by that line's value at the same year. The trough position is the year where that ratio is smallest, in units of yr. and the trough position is 326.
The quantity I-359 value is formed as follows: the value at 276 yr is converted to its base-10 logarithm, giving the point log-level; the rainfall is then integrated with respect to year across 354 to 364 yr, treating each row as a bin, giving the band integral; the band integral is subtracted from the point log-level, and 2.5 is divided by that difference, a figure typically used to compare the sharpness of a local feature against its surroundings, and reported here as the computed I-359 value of -0.0153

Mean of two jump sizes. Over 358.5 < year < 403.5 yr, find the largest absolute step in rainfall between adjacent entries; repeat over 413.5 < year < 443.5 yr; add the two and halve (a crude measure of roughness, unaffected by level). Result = 2.90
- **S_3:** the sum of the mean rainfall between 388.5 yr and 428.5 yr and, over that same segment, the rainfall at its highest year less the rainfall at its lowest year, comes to 11.7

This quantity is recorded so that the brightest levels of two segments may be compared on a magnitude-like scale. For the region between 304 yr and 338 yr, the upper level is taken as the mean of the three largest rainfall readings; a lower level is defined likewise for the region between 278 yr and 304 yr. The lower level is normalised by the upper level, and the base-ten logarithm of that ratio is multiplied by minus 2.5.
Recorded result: -0.046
